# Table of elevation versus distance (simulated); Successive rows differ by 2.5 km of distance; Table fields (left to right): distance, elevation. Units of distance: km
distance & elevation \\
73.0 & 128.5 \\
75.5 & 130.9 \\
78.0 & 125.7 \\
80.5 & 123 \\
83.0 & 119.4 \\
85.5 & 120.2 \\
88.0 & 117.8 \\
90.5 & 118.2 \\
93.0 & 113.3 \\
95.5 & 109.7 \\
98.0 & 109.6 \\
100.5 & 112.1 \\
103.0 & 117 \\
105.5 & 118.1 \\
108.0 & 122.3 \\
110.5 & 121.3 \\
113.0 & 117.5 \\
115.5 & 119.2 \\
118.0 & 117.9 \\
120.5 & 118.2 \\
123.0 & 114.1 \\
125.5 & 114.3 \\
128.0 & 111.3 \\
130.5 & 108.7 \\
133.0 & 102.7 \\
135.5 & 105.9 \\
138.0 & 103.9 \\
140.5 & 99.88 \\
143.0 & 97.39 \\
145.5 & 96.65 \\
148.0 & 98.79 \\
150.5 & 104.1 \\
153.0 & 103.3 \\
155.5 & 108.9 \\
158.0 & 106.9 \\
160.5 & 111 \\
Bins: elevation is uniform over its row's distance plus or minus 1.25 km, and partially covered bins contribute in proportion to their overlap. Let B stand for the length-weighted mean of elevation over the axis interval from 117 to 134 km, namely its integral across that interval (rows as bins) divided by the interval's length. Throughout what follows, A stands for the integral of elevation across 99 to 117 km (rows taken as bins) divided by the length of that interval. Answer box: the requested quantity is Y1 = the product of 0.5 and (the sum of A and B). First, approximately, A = 118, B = 112.5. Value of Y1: 115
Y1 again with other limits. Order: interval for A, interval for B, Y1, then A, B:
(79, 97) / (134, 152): 109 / 117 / 101.0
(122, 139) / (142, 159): 105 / 109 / 102.3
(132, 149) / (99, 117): 109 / 101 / 118.1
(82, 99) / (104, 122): 117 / 115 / 119.1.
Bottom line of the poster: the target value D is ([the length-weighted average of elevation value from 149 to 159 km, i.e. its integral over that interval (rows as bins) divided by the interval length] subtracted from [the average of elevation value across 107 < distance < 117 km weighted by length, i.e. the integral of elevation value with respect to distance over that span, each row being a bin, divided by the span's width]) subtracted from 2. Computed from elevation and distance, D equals -12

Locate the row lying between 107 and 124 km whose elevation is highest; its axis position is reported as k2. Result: 108.0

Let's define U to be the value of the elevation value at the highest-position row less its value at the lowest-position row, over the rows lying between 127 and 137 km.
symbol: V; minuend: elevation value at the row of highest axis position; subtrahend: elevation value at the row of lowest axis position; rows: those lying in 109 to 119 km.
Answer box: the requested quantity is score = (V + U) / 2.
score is -4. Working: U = -5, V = -3.4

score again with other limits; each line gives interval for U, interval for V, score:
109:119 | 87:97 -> -6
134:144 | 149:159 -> -3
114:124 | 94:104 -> 1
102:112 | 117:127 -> 0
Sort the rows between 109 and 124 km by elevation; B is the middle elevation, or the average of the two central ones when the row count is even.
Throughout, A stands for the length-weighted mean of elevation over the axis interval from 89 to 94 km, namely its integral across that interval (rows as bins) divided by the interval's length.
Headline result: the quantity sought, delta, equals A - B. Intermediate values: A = 116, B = 118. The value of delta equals -2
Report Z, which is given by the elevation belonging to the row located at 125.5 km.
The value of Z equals 114.3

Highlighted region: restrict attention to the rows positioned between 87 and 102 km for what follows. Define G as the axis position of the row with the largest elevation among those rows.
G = 90.5 km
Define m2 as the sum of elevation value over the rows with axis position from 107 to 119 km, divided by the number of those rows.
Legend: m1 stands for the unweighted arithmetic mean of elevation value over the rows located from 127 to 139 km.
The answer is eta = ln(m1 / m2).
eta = -0.12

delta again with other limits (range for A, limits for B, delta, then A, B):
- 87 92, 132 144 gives 15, 118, 103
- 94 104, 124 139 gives 5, 112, 107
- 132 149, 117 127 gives -15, 101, 116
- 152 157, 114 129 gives -10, 106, 116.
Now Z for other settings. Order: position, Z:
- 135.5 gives 105.9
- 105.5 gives 118.1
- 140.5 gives 99.88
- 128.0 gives 111.3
